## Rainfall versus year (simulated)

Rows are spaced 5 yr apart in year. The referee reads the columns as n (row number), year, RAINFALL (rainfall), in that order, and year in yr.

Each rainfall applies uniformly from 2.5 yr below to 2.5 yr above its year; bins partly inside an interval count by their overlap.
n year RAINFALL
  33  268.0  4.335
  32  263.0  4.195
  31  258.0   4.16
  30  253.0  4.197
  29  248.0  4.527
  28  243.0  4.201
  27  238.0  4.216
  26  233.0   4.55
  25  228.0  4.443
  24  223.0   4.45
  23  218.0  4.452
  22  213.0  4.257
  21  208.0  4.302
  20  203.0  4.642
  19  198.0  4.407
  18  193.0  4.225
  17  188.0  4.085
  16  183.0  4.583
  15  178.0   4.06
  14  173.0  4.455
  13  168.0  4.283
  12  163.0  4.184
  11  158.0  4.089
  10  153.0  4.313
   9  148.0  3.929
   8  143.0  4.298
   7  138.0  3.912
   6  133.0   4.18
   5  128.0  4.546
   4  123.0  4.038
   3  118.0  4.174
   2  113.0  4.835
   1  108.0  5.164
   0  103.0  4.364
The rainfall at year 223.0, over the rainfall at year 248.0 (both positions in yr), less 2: -1.02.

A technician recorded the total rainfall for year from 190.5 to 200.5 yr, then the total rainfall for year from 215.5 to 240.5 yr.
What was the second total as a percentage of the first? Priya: 256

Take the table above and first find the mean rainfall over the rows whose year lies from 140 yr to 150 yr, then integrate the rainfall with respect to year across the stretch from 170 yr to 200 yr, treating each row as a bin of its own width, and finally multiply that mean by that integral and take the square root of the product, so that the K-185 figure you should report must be 23.0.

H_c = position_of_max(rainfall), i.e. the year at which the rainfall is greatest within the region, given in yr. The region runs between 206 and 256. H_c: 233.0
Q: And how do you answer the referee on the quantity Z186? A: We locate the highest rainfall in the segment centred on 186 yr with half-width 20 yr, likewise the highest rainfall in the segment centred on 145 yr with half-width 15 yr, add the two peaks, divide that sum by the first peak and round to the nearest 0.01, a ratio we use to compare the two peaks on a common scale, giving 1.93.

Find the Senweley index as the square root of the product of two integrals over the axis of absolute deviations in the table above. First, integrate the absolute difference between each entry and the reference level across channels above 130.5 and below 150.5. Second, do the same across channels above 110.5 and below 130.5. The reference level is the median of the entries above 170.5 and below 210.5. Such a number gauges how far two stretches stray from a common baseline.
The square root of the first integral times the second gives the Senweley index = 5.7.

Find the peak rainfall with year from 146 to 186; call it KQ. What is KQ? 4.583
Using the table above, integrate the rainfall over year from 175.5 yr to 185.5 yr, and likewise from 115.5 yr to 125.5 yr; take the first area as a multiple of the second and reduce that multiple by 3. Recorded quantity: -1.95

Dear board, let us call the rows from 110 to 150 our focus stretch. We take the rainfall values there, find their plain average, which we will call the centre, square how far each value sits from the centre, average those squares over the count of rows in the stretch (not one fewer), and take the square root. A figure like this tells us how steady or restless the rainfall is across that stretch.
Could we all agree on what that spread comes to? 0.297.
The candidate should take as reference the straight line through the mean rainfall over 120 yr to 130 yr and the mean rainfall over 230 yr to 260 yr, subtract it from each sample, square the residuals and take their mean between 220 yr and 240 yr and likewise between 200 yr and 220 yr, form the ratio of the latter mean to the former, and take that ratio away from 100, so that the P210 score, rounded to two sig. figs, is 99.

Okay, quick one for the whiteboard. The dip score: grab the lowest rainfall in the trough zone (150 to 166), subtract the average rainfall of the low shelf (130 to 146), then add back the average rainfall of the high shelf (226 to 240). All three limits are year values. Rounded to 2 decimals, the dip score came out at 4.36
